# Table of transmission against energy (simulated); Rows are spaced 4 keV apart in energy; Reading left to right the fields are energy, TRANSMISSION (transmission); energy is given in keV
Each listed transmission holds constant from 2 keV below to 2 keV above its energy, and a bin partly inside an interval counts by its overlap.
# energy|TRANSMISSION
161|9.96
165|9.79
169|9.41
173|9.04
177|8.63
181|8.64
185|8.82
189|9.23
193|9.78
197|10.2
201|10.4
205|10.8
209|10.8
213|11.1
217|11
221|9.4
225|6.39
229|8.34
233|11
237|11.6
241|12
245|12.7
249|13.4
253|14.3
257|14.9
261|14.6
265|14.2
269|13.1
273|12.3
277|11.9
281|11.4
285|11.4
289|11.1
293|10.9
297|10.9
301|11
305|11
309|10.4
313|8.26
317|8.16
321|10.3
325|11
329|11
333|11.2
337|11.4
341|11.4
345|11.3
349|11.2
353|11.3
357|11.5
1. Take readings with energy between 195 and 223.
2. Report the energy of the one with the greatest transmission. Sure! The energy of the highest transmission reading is 213 keV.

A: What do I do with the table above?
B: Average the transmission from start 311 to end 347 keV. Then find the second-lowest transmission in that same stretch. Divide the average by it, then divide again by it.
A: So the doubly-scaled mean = 0.15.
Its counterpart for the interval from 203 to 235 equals 0.14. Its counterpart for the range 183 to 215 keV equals 0.12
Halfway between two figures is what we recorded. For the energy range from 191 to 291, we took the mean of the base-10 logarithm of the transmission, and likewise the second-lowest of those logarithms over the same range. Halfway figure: 0.99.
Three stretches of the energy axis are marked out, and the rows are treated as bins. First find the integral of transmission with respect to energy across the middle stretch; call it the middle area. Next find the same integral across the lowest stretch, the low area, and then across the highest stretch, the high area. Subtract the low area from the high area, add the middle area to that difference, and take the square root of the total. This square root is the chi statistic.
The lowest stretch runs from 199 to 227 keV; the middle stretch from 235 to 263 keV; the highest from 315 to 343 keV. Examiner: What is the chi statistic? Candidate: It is 19.8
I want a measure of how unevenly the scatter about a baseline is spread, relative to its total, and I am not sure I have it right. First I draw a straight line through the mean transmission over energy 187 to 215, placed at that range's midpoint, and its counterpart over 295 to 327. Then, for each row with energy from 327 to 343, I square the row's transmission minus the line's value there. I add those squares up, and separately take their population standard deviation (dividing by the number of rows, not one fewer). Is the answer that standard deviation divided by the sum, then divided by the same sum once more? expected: 0.013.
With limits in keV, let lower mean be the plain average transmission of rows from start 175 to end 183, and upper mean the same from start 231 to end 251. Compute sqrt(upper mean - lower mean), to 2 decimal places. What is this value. 1.87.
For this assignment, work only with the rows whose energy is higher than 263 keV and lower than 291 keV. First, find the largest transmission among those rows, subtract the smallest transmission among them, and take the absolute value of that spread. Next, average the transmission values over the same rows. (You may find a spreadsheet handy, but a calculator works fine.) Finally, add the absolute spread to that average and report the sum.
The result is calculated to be 15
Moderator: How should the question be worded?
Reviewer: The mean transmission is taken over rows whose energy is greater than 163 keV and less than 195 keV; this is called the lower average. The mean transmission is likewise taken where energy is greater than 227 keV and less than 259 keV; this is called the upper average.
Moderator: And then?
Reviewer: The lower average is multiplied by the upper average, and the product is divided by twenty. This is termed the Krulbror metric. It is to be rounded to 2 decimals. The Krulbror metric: 5.63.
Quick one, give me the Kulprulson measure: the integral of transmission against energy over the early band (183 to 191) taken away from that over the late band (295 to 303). 15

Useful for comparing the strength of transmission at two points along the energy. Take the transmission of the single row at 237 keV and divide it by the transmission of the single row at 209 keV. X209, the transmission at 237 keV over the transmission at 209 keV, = 1.07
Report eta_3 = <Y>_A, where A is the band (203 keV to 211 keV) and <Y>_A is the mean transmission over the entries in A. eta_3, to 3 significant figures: 10.8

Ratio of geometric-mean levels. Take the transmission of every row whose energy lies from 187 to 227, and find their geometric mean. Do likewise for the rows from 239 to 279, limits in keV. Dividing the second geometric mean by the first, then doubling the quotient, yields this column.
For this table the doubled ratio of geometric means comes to 2.7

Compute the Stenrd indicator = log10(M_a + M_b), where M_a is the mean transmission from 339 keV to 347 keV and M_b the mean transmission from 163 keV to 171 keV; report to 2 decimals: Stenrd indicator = 1.32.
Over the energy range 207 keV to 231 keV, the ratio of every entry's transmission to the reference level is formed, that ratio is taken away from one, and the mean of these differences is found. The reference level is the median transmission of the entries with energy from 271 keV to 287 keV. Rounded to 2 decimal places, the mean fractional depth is 0.18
